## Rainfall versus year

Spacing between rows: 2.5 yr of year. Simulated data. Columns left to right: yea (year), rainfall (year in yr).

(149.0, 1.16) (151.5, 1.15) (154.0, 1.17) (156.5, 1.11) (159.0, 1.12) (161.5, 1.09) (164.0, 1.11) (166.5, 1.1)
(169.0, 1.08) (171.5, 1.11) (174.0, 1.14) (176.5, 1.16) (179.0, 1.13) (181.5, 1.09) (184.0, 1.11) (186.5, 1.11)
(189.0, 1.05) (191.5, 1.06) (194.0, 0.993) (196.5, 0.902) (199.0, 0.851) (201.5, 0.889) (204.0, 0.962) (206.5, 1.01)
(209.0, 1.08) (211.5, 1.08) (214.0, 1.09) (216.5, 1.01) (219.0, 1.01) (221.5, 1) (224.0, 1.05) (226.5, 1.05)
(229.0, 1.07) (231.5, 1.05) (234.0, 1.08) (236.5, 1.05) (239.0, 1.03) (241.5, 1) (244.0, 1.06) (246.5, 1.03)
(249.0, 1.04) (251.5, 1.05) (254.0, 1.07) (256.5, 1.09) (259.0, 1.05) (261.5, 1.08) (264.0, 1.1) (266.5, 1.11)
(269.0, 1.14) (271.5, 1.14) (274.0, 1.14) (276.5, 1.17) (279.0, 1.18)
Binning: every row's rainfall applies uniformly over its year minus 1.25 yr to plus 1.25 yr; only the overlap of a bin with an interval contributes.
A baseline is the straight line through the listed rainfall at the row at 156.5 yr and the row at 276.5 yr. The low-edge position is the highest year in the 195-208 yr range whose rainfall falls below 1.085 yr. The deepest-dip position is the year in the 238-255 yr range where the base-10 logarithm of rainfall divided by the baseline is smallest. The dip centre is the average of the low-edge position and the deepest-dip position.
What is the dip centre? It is 224.0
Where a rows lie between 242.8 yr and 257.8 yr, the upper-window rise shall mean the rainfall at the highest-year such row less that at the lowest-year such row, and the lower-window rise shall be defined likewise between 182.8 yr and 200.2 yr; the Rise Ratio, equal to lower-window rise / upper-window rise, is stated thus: -8.6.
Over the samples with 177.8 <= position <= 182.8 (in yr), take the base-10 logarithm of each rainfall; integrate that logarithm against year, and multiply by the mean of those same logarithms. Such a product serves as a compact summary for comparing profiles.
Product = 0.010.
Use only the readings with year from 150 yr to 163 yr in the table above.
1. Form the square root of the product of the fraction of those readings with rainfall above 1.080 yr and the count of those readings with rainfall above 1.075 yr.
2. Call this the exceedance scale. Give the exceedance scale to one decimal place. 2.2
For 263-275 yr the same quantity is 2.2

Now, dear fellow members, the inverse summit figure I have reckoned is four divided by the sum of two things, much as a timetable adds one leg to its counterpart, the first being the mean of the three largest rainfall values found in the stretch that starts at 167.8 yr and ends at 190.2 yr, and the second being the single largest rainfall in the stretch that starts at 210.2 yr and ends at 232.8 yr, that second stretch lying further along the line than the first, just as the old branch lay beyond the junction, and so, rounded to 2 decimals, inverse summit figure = 1.79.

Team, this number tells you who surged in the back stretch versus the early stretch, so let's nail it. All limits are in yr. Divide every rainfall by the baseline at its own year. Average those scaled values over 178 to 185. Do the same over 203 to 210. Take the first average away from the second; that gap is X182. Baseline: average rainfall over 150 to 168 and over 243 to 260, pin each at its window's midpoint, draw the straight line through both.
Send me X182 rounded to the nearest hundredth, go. -0.07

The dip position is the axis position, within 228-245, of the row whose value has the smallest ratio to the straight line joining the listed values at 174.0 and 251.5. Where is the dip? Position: 241.5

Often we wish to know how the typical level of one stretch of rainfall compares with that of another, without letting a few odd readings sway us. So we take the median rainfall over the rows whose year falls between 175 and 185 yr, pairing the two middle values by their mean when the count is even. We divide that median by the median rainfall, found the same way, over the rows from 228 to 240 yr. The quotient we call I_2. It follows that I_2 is 1.07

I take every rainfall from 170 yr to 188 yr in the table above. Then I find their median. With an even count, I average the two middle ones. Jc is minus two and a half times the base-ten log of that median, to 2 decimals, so -0.11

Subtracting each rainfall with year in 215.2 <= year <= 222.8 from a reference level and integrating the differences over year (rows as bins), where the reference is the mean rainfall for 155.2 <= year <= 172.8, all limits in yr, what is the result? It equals 0.7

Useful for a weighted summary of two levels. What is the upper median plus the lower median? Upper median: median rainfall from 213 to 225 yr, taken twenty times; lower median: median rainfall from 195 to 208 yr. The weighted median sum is 21.1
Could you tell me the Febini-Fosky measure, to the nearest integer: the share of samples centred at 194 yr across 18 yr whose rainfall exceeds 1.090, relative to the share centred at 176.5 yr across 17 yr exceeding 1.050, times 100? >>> 14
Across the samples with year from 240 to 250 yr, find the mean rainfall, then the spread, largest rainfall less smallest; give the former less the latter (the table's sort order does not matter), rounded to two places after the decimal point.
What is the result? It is 0.97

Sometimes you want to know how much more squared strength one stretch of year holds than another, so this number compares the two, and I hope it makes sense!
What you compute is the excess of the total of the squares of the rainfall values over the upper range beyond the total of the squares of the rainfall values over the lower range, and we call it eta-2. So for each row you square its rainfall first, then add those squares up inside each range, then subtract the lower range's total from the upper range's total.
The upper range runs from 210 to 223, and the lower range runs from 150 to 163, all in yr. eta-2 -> -0.97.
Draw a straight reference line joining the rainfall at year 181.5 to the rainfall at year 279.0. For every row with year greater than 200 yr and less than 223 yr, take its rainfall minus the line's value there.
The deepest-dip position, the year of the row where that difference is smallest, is 201.5 yr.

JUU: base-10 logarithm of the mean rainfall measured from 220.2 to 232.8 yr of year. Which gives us 0.019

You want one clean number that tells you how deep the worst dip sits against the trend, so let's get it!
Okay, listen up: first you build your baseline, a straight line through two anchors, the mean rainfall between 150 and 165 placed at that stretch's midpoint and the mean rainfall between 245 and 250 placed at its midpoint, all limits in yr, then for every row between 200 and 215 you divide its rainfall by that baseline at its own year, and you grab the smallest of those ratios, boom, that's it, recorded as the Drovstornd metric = 0.82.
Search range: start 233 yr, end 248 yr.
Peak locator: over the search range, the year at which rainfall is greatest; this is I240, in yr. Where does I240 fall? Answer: 234.0 yr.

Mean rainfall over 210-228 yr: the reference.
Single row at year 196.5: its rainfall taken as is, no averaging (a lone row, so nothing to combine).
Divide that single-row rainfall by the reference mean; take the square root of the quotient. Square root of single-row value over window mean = 0.93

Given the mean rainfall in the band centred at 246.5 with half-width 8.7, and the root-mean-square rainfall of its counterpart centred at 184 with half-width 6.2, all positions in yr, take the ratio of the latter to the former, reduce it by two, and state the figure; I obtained -0.9439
